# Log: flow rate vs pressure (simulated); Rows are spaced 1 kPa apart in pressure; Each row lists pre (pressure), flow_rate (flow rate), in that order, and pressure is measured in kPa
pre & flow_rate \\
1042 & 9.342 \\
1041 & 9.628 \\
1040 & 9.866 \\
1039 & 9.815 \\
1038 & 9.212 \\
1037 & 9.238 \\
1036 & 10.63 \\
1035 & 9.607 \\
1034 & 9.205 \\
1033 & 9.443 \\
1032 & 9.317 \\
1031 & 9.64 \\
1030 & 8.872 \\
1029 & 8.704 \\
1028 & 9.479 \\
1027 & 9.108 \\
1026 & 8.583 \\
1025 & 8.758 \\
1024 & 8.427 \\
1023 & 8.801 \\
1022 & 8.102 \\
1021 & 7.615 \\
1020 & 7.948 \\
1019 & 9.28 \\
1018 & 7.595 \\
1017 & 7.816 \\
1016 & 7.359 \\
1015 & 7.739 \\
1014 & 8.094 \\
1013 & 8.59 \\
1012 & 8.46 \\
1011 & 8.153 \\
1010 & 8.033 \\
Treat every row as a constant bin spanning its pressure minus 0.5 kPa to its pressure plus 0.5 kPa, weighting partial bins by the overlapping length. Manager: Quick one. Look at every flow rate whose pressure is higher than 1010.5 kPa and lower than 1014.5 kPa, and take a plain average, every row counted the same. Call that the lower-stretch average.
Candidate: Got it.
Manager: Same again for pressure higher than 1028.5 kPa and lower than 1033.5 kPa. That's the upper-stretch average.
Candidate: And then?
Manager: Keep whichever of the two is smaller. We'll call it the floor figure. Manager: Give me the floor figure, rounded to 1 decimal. 8.3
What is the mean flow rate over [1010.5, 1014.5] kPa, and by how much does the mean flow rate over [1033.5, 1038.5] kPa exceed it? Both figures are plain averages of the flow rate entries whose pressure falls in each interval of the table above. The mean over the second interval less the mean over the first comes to 1.25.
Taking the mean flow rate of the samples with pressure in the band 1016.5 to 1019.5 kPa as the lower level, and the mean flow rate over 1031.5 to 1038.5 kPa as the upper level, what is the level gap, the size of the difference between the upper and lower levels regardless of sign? 1.3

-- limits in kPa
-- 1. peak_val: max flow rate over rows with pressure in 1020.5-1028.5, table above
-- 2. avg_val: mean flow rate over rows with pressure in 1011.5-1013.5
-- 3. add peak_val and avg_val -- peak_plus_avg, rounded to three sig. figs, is 18.0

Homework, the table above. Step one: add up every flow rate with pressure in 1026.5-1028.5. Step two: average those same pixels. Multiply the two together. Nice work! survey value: 173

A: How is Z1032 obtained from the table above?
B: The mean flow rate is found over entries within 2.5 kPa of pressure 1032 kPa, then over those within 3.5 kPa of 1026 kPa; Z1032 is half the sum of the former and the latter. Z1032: 9.1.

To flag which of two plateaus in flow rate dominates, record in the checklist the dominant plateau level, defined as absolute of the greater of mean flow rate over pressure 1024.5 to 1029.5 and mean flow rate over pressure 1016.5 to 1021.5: 8.9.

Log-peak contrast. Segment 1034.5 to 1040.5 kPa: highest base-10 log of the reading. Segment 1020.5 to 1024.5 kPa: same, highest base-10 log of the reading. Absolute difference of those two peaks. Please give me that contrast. 0.082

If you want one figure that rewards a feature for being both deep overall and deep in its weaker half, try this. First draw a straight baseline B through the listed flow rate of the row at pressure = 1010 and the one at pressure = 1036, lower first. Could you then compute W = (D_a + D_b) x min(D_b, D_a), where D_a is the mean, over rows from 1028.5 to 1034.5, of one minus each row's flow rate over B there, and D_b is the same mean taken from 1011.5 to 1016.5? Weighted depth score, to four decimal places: 0.0063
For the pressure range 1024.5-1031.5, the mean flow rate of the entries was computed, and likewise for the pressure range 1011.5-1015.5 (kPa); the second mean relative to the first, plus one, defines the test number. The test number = 1.91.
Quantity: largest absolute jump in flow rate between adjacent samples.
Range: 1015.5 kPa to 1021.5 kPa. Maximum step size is 1.7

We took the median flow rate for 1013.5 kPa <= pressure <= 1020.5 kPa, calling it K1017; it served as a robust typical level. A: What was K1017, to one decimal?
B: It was 7.8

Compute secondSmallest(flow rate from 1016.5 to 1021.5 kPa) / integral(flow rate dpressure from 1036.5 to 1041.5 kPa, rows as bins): 0.159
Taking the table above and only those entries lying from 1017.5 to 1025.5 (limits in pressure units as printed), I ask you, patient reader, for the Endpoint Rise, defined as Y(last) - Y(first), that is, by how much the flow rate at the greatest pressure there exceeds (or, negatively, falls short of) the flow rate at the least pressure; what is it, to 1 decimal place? 1.2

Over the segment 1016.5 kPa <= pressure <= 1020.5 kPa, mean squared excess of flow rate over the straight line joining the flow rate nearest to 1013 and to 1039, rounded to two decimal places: 0.89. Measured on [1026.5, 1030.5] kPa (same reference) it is 0.18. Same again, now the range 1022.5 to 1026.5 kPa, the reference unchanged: 0.27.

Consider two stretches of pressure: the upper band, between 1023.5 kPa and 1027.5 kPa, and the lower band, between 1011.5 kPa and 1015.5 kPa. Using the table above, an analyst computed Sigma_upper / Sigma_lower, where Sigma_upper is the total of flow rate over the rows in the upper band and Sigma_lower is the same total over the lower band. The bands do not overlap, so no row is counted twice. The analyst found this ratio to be 1.06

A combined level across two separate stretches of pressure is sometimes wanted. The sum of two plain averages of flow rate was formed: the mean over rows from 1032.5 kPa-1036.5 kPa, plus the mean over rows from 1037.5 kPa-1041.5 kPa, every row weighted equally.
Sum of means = 19.4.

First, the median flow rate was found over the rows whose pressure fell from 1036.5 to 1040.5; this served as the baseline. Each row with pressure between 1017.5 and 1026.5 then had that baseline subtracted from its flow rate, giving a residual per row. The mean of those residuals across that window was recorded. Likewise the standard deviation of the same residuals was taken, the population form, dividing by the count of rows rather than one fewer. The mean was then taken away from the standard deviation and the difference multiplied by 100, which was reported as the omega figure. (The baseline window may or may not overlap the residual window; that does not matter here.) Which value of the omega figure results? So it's 172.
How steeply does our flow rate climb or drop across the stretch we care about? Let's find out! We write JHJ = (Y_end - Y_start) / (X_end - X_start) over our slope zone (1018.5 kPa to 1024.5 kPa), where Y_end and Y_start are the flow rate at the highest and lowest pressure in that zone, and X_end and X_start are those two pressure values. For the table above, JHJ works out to -0.17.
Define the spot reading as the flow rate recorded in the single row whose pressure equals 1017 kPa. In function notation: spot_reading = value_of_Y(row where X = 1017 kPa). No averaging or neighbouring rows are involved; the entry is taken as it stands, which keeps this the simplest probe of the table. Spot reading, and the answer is 7.816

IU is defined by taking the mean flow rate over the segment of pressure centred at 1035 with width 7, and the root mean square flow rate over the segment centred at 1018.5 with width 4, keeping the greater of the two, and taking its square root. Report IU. 3.086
